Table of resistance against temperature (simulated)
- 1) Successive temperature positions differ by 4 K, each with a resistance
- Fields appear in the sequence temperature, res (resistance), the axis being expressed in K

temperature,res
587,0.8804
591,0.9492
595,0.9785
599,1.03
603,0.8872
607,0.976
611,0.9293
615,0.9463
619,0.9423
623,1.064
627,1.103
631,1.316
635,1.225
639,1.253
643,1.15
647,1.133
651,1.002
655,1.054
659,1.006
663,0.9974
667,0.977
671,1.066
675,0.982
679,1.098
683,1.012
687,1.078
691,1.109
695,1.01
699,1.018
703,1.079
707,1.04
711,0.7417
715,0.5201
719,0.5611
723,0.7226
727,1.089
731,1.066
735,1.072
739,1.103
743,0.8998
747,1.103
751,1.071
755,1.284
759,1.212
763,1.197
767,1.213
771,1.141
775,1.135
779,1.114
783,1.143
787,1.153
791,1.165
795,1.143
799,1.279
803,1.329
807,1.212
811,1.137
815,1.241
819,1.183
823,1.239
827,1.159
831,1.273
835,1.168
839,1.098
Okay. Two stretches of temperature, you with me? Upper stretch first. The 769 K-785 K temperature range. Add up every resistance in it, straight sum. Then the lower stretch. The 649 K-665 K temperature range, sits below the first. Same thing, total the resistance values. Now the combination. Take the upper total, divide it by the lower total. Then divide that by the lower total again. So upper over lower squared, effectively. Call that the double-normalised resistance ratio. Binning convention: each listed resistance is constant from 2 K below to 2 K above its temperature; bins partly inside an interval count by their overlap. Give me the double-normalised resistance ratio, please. 0.28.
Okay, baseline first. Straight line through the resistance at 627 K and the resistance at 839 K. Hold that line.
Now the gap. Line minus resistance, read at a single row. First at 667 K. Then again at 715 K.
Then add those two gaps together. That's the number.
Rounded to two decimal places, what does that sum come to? 0.71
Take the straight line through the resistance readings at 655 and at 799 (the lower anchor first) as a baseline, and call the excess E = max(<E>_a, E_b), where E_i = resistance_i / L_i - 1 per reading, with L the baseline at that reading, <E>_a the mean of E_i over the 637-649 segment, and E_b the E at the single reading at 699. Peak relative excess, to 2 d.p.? 0.14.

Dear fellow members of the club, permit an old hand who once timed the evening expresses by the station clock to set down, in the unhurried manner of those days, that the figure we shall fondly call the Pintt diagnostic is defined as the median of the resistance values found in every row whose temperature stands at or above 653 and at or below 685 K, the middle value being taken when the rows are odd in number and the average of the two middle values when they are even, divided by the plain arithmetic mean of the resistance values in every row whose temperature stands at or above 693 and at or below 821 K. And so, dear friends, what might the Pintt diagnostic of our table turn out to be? 0.94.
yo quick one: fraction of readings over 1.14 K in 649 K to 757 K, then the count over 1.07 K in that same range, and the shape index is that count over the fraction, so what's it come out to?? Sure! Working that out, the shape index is 270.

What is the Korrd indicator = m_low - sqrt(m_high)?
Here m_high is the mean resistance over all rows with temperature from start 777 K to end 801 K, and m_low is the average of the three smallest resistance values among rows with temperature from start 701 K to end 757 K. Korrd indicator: -0.48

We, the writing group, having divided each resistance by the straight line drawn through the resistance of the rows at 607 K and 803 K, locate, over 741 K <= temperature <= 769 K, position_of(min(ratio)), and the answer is 743 K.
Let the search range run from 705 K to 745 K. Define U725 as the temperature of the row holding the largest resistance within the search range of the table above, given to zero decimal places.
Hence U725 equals 739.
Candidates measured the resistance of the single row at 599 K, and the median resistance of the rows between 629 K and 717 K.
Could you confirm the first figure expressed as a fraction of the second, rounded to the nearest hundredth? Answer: 0.98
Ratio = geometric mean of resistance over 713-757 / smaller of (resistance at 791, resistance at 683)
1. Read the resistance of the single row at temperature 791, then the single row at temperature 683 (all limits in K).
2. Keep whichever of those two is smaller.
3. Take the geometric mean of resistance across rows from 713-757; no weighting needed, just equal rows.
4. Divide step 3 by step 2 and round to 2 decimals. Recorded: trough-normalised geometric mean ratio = 0.91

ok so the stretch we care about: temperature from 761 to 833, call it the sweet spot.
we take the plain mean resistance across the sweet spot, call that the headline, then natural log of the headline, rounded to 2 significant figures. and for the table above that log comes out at 0.18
